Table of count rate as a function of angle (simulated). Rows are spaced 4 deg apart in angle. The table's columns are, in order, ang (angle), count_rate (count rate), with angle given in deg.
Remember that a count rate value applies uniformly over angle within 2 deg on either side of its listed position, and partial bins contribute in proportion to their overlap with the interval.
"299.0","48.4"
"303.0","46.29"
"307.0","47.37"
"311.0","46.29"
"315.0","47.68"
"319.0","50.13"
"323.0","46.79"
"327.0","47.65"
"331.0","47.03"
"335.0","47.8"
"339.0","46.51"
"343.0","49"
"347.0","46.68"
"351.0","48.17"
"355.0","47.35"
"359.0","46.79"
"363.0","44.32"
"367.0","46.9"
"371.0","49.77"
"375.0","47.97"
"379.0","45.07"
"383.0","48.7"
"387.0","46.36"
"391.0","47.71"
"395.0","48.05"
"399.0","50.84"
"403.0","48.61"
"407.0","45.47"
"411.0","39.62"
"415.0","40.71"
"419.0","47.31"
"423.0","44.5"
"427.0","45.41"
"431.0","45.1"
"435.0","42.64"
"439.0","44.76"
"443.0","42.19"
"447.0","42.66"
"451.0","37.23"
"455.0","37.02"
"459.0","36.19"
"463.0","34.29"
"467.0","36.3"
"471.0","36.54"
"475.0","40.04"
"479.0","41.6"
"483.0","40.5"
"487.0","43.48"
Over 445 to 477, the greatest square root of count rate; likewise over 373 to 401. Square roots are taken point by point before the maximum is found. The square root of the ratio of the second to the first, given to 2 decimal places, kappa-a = 1.04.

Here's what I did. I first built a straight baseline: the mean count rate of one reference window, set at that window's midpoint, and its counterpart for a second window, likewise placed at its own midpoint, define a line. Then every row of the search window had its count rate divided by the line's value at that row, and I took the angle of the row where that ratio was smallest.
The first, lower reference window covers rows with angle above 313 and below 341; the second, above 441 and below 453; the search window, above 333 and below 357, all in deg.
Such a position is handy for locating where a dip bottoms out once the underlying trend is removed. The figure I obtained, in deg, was 339.0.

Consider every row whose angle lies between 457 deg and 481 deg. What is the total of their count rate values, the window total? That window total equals 225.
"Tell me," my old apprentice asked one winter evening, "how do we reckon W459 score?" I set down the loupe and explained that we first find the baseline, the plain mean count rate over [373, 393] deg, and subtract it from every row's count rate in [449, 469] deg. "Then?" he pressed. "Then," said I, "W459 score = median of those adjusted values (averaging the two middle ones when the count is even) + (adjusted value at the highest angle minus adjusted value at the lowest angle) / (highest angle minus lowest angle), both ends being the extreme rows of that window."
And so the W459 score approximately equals -10.9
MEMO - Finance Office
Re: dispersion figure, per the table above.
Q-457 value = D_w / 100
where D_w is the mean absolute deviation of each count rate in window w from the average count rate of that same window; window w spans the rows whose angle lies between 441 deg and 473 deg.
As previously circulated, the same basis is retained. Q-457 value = 0.023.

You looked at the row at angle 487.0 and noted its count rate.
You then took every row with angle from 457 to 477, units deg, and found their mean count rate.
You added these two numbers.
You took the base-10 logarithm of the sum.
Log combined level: 1.90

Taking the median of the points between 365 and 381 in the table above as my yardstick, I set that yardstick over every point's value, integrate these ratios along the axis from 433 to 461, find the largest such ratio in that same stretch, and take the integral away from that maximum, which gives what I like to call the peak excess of -31.8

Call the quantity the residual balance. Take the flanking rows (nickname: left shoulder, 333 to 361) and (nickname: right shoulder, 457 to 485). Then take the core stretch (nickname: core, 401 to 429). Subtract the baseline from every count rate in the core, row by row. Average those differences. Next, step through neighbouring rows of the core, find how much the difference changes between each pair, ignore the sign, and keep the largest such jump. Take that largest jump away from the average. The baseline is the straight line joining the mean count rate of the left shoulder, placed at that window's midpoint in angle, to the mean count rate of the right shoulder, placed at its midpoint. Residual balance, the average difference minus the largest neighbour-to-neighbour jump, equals -4.6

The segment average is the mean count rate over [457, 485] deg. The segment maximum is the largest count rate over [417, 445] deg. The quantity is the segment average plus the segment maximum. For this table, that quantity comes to 85.2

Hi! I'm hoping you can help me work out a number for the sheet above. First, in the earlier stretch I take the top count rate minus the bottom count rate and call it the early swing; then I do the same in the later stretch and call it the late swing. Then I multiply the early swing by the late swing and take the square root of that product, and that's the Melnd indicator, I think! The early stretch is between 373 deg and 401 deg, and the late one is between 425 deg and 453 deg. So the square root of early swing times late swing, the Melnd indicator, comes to 6.87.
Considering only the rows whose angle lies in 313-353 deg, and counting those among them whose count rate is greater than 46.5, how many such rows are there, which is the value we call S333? 10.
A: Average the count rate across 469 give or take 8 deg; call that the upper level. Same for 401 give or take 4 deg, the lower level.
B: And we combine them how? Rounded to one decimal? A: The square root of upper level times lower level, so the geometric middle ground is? 42.8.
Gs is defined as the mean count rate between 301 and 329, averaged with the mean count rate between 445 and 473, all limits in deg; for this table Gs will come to 42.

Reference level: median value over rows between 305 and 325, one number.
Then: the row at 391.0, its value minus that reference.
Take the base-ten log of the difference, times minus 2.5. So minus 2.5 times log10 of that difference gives 1.2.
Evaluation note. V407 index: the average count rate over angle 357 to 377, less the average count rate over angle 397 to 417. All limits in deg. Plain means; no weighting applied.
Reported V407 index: 2.1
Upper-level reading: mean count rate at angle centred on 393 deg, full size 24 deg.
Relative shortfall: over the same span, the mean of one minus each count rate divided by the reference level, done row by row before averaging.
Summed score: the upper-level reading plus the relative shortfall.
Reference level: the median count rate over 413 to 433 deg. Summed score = 48.3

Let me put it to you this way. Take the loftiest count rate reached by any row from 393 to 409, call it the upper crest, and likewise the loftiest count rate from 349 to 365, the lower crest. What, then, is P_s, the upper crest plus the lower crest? 99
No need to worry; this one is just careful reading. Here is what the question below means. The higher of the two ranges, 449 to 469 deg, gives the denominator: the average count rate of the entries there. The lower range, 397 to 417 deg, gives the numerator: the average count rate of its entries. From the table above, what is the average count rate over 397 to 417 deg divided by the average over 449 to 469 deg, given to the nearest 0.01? 1.24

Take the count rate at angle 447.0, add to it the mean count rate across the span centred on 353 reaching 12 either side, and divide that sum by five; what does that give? 17.9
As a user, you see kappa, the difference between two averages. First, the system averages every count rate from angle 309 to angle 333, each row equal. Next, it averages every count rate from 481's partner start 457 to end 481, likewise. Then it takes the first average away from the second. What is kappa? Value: -10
